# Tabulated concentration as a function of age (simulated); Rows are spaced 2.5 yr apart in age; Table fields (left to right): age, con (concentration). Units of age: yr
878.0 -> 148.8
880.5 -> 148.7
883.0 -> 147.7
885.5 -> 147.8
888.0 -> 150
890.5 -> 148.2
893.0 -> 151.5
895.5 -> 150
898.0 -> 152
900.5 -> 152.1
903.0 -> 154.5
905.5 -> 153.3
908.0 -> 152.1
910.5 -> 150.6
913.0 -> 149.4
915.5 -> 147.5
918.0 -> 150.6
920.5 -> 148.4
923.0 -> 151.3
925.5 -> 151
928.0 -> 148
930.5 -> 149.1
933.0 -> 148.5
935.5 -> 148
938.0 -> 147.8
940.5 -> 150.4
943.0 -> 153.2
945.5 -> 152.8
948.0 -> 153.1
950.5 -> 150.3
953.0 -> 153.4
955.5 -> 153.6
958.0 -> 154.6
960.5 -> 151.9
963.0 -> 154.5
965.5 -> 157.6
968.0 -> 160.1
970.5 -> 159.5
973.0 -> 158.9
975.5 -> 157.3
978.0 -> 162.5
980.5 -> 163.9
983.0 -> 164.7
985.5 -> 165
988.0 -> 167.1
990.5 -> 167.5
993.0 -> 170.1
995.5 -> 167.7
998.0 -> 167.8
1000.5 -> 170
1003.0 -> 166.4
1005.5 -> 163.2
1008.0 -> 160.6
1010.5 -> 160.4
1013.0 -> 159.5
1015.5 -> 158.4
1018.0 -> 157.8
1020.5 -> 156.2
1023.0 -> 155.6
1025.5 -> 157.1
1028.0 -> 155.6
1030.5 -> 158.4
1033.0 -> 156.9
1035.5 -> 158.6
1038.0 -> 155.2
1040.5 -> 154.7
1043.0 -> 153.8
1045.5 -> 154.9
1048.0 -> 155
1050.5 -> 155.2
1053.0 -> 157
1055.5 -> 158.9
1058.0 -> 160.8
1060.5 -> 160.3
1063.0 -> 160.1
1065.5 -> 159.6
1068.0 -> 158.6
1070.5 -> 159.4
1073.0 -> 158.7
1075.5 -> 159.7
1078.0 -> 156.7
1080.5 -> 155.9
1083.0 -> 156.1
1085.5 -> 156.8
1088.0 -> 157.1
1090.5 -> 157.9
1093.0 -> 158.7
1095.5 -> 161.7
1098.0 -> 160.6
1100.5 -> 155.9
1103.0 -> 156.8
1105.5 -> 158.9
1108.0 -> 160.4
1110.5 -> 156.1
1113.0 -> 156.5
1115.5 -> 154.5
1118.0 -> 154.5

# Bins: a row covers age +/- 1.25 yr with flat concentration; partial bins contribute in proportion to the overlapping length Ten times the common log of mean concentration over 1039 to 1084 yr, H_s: 22.0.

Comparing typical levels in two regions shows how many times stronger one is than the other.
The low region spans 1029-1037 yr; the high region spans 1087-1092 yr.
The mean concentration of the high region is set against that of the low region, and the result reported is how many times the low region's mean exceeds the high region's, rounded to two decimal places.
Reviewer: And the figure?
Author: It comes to 1.00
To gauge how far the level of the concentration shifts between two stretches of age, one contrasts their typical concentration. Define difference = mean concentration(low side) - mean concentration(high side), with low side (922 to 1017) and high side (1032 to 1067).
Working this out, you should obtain 1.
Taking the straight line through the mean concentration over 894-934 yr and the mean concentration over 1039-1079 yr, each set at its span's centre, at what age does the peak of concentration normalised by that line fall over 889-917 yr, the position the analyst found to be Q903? 903.0 yr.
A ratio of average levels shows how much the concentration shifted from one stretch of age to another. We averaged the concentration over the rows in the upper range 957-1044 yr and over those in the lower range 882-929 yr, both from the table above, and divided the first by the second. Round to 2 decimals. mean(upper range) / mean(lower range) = 1.07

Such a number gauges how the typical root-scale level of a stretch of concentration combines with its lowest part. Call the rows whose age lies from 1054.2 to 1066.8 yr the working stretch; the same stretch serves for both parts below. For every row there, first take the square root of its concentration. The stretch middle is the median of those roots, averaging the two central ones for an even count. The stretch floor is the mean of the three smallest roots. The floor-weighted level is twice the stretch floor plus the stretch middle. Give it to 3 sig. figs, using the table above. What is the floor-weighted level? 37.9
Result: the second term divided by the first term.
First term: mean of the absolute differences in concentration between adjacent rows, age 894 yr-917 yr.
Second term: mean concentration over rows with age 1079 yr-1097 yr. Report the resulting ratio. 110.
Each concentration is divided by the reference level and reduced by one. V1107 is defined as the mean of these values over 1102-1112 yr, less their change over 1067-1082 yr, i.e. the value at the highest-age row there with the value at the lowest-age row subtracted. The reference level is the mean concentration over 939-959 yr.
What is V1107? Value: 0.053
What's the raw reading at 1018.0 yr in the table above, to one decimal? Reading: 157.8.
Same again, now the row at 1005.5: 163.2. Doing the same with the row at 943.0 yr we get 153.2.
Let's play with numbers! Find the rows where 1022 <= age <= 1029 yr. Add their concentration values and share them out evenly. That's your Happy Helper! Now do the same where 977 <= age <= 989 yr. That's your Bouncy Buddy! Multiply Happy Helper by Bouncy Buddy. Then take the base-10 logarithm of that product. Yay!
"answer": 4.41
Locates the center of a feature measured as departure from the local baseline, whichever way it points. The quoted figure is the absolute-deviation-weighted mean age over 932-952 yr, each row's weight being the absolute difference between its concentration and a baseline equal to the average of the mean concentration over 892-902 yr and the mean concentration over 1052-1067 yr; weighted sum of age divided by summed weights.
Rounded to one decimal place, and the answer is 940.0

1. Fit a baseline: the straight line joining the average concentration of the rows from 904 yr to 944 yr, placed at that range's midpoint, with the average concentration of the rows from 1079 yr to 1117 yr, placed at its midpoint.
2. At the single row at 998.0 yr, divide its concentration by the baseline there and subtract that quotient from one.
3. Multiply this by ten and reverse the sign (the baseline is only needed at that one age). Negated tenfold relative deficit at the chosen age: 0.95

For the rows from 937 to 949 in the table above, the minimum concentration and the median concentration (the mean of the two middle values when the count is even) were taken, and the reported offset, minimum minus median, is -5.0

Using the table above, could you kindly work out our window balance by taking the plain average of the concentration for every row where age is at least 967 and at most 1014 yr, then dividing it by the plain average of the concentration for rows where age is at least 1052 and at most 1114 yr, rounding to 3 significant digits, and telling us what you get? 1.03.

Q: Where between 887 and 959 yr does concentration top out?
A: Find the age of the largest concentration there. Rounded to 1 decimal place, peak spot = 958.0 yr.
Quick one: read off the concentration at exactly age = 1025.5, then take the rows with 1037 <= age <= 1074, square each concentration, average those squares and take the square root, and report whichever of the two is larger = 157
